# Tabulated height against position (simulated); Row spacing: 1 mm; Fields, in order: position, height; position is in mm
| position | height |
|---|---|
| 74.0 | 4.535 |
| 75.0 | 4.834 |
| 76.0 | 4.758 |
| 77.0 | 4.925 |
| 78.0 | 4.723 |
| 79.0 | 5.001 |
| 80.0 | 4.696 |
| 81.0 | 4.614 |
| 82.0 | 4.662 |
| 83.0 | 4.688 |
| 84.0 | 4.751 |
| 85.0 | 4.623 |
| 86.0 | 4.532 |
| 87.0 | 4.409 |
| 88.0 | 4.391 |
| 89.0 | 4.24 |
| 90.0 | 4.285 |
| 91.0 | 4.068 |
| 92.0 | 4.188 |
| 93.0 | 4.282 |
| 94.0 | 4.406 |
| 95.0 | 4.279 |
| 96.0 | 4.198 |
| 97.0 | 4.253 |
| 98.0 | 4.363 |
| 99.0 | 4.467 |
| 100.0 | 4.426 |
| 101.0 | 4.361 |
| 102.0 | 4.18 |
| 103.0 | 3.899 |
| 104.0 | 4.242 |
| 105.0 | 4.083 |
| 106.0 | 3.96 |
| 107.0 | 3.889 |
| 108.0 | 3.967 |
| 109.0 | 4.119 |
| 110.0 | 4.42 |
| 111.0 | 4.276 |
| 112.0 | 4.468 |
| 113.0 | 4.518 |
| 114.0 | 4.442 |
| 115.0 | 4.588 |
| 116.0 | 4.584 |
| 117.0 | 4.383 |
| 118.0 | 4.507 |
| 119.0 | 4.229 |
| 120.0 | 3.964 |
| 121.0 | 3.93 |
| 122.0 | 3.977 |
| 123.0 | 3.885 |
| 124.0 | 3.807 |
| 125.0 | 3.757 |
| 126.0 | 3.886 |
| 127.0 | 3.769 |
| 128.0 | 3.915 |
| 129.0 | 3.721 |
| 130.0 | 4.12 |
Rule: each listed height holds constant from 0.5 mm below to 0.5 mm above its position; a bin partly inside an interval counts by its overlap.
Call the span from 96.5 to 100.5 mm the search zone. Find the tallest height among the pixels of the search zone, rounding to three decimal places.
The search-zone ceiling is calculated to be 4.467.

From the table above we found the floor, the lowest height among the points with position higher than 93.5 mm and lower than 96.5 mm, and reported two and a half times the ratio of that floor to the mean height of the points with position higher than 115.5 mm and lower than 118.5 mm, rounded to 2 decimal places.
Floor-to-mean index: 2.34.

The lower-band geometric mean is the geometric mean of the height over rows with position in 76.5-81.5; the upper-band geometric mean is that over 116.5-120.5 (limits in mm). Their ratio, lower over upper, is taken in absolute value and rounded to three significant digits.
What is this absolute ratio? 1.12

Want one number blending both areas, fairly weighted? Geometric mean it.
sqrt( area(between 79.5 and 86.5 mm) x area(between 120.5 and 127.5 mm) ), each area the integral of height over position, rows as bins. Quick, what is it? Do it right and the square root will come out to 29.7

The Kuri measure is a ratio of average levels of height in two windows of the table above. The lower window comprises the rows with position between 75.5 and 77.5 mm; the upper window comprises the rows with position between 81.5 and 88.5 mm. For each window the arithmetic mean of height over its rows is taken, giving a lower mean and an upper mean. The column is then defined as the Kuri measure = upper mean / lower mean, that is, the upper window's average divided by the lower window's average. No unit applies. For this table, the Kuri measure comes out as 0.95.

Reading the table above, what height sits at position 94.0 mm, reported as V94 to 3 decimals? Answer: 4.406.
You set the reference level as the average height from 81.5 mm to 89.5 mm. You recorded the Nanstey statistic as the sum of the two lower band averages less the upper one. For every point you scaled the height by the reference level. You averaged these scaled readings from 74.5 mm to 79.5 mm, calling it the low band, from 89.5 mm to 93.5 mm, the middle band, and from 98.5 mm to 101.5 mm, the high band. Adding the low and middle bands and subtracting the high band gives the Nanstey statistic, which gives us 1.02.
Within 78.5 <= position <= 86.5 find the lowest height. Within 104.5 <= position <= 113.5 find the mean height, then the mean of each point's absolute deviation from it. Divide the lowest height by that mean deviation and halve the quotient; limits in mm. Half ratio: 11.0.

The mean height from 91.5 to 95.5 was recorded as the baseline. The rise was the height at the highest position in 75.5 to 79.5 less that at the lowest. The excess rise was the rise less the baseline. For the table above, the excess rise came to -4.05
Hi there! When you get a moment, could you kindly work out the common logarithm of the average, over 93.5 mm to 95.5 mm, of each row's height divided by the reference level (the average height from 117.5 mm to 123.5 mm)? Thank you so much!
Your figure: 0.027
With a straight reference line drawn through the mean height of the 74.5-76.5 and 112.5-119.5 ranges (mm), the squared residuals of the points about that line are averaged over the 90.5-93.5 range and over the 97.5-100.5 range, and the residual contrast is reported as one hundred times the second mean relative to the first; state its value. 15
